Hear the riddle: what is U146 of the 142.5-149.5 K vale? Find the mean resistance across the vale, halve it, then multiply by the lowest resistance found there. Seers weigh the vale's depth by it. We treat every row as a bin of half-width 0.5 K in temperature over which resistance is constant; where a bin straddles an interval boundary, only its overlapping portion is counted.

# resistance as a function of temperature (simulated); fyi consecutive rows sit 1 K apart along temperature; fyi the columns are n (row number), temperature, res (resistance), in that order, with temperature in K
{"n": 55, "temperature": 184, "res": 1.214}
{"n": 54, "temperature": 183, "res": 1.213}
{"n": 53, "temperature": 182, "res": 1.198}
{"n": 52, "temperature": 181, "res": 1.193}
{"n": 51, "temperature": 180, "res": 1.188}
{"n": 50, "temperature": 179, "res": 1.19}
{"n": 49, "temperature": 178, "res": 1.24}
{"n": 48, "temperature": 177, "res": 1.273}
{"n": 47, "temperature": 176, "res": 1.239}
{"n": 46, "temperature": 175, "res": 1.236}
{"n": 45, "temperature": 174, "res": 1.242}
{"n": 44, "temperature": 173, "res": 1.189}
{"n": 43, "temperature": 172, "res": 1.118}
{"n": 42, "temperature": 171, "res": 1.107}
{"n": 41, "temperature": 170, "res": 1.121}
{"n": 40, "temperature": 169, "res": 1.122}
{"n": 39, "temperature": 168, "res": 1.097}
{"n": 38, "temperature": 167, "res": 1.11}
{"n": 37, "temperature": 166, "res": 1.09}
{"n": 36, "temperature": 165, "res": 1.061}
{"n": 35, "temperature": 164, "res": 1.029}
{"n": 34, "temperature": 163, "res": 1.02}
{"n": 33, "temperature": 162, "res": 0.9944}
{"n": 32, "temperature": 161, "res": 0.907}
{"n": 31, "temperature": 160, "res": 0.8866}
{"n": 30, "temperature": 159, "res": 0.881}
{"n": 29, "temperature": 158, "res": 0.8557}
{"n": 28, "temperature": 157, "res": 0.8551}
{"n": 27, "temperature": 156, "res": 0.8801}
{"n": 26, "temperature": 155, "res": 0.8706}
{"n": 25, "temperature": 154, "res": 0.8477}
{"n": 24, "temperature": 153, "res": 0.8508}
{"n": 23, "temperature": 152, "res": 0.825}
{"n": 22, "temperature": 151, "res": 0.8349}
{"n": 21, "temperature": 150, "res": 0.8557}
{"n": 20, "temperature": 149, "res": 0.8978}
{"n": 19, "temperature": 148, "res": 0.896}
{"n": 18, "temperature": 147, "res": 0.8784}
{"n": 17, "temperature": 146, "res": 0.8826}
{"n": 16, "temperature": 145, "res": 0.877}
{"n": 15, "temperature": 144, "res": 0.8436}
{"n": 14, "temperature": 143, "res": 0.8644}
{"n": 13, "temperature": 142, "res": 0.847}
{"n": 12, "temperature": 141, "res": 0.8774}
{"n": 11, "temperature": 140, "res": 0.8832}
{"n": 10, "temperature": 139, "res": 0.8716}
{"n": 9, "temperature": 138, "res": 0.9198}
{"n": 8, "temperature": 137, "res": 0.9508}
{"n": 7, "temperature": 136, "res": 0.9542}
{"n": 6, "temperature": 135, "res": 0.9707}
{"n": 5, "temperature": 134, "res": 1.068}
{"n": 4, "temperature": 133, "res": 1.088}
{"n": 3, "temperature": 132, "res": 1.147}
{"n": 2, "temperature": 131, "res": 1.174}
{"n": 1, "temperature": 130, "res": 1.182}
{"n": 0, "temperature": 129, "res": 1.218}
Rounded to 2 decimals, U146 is 0.37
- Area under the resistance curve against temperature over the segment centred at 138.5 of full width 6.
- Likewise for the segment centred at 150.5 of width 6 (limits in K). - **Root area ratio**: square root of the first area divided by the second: 1.03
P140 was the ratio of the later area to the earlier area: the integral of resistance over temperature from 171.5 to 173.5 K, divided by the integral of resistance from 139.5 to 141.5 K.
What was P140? 1.31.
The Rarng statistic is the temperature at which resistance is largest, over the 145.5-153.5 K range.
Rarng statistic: 149 K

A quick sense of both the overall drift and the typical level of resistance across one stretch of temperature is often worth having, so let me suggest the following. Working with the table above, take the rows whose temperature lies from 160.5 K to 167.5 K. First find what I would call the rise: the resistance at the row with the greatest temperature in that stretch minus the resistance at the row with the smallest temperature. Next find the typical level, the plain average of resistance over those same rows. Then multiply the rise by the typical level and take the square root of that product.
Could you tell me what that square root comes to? 0.46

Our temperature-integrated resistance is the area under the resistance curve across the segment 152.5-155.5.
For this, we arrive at 2.57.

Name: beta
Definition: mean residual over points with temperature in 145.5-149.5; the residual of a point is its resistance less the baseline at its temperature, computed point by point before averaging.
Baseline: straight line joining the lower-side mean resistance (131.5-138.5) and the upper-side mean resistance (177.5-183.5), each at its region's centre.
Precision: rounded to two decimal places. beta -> -0.18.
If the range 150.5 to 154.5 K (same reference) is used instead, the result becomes -0.25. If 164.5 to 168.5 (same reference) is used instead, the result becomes -0.06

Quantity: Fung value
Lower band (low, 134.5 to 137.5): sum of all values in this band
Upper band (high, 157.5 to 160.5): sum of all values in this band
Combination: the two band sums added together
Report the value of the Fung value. 5.50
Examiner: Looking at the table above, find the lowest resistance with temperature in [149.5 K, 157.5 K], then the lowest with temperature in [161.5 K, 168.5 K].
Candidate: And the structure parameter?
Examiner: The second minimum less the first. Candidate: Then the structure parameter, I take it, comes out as 0.17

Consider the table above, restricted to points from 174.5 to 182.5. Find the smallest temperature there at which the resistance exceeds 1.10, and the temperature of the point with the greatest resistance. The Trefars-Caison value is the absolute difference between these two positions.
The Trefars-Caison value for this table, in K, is 2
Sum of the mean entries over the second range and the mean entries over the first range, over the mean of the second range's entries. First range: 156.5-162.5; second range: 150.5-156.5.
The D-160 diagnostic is 2.05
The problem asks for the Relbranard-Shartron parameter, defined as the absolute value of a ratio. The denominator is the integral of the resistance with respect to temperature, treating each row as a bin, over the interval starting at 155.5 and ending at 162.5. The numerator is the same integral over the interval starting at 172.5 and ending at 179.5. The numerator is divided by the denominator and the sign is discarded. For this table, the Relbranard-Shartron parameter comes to 1.38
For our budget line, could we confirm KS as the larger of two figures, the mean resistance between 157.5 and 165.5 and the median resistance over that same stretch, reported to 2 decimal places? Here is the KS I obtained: 0.95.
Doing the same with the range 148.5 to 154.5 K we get 0.85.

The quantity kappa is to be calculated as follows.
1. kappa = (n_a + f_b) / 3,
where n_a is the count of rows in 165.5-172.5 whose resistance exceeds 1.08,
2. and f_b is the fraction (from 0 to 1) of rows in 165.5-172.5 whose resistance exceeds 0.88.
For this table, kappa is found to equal 2.7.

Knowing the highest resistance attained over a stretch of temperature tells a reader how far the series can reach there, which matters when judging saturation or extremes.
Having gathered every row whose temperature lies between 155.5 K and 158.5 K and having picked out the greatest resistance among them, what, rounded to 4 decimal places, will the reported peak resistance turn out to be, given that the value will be 0.8801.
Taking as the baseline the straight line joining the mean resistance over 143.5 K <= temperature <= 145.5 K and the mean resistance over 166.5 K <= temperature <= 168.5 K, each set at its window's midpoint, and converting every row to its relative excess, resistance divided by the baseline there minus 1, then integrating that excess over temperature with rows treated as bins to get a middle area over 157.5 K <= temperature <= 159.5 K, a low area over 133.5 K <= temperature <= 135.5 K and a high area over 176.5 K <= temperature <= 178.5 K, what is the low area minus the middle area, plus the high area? 1.1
